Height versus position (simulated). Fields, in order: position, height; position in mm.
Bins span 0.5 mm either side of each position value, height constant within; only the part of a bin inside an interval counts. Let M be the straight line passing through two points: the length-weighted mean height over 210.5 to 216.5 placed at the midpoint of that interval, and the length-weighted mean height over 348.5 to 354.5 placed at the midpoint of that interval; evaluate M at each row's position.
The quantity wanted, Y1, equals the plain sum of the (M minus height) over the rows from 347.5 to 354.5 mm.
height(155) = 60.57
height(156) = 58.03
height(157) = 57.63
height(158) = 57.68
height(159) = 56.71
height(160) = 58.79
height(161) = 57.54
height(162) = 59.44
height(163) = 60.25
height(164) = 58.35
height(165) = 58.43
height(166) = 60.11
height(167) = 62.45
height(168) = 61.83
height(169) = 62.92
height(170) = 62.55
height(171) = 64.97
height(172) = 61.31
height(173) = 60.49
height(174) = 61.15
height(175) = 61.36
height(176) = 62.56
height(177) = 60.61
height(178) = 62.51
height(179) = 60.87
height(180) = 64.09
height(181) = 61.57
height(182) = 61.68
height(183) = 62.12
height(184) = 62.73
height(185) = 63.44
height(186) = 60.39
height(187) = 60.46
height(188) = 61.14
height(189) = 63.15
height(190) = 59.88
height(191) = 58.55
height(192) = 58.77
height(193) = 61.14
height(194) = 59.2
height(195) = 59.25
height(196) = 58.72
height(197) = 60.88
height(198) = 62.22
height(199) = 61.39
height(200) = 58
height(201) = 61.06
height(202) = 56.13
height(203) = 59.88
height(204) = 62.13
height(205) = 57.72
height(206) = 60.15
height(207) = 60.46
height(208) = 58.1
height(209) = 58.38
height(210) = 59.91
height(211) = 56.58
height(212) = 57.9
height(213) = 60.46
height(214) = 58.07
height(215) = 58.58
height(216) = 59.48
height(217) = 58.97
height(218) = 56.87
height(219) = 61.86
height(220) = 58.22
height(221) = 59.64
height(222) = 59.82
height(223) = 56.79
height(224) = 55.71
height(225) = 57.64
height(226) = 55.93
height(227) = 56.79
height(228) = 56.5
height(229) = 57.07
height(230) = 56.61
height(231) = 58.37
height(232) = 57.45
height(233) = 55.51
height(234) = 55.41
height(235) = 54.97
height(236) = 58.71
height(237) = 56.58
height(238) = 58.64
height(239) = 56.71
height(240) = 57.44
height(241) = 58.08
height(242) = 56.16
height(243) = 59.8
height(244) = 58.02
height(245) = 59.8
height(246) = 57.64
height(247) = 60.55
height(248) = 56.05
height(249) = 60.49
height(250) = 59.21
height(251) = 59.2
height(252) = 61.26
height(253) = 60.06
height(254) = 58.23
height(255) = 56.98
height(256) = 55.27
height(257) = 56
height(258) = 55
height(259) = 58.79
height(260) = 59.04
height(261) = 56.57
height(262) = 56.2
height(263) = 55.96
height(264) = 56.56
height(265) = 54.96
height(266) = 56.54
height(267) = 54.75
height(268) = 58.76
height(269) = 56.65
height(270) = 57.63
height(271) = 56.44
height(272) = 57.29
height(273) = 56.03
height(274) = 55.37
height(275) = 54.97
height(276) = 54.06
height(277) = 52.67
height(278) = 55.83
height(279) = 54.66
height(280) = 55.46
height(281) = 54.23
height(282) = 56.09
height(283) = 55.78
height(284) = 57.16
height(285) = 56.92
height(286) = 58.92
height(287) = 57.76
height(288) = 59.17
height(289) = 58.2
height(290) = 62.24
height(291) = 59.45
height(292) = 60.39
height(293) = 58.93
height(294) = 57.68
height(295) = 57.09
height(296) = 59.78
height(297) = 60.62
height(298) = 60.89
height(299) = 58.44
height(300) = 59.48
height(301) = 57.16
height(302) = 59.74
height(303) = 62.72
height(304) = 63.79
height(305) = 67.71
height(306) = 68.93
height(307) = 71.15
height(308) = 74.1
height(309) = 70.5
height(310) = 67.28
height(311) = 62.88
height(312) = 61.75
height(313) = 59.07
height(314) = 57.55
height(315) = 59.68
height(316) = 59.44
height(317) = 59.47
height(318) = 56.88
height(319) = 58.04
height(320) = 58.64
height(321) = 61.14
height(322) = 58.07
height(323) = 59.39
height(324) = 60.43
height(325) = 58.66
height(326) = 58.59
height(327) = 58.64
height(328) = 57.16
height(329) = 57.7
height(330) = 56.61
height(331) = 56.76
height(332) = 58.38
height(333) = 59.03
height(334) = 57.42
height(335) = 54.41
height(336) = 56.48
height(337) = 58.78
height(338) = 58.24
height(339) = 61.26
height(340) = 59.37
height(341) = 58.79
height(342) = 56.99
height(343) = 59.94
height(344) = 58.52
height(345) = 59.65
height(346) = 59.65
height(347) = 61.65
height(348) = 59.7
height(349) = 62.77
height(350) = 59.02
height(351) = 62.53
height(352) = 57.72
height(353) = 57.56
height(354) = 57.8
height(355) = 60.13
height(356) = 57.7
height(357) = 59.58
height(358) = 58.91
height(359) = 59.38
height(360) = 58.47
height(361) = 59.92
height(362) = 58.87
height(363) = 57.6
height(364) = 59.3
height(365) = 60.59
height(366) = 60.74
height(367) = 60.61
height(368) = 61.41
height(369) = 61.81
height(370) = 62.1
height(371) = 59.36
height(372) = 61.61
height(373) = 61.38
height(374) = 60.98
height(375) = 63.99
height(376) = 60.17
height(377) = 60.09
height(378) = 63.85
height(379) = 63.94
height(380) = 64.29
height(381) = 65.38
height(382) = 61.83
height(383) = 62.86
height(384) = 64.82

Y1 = -0.2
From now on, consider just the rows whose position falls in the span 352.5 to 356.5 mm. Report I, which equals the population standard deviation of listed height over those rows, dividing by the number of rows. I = 1.1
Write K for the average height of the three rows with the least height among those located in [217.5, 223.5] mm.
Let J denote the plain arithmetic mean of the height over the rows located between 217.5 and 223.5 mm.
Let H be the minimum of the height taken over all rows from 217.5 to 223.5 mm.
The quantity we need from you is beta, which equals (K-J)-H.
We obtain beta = -58.4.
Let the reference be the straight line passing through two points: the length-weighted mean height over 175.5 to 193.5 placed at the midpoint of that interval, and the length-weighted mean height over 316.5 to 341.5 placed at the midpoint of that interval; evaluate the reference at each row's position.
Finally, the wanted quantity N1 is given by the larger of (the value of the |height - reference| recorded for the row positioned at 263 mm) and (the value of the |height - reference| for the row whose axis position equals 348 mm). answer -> 3.8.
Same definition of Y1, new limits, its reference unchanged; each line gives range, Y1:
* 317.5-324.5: 2.7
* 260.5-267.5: 20.7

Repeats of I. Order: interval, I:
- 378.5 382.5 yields 1.3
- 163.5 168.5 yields 1.7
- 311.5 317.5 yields 1.2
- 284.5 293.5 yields 1.5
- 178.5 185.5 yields 1.0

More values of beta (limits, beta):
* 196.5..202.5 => -57.7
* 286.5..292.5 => -58.9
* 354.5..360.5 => -58.4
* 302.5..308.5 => -66.0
